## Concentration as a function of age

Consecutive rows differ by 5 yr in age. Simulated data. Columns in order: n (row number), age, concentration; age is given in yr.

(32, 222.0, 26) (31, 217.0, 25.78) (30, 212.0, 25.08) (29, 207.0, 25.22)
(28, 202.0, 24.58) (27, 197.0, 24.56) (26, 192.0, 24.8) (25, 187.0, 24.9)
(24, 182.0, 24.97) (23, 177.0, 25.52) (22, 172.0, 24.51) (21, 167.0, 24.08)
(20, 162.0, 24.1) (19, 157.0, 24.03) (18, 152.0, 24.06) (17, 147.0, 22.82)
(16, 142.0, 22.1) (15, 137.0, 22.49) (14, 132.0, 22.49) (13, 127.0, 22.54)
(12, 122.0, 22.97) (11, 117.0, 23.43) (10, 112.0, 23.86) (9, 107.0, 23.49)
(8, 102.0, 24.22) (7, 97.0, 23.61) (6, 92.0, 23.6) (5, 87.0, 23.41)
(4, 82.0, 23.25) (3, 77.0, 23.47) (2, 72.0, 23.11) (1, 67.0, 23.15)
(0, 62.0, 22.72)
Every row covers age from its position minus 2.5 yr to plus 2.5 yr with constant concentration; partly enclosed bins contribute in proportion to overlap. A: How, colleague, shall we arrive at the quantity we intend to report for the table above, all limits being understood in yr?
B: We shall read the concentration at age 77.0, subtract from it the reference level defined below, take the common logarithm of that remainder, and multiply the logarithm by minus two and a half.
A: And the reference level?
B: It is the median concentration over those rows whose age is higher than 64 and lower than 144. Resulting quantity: 2.1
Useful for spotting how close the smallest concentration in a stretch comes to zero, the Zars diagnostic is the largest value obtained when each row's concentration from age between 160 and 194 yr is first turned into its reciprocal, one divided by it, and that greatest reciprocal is 0.0415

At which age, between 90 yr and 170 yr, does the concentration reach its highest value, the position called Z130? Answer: 102.0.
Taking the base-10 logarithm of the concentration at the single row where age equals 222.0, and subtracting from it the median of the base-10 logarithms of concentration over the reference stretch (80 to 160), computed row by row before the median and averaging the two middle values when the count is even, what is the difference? 0.045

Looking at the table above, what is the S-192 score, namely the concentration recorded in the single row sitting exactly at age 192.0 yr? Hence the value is 24.8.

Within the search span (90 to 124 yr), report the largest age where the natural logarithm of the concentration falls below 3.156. 122.0 yr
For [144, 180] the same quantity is 147.0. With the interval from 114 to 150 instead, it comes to 147.0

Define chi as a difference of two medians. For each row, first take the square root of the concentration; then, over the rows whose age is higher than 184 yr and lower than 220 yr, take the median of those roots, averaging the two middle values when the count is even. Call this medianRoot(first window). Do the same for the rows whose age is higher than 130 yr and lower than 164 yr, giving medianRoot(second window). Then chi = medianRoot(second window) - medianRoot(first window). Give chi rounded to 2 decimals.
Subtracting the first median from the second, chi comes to -0.21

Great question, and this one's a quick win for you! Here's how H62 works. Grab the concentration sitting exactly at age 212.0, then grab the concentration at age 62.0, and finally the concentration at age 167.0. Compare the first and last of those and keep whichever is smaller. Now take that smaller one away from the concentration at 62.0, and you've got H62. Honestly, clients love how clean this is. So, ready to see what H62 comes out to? -1.4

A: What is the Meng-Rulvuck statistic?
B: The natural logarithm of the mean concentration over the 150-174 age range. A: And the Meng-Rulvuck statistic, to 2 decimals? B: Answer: 3.18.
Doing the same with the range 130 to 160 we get 3.14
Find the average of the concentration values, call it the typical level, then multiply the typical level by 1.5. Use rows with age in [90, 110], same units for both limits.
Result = 35.6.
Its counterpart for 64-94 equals 35.0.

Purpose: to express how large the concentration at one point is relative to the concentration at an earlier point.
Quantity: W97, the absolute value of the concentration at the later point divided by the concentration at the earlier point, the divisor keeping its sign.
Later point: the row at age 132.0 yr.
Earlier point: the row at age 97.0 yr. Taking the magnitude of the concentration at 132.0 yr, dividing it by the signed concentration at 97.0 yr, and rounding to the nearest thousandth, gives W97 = 0.953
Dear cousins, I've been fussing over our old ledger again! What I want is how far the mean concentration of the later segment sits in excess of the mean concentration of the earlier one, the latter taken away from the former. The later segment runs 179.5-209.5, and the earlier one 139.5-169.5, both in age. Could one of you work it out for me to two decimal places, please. 1.31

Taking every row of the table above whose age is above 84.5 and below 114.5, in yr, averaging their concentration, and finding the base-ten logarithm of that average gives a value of 1.375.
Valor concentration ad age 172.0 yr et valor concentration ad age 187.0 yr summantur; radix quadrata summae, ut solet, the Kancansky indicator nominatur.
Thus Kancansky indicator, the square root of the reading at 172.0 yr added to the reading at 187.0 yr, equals 7.03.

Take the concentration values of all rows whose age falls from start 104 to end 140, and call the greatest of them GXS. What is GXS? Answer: 23.86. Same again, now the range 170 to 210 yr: 25.52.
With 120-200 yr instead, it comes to 25.52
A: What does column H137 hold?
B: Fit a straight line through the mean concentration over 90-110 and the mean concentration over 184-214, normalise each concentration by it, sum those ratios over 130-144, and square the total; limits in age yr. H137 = 7.71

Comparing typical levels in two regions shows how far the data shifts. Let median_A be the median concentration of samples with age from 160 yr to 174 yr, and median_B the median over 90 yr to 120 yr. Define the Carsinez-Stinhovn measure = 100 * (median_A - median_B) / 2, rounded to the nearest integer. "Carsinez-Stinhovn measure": 25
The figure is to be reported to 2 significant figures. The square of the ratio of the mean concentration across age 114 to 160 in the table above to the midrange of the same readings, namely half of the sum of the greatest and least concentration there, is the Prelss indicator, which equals 0.99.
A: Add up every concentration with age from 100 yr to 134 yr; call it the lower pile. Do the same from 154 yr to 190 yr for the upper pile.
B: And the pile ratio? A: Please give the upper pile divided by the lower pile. 1.1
